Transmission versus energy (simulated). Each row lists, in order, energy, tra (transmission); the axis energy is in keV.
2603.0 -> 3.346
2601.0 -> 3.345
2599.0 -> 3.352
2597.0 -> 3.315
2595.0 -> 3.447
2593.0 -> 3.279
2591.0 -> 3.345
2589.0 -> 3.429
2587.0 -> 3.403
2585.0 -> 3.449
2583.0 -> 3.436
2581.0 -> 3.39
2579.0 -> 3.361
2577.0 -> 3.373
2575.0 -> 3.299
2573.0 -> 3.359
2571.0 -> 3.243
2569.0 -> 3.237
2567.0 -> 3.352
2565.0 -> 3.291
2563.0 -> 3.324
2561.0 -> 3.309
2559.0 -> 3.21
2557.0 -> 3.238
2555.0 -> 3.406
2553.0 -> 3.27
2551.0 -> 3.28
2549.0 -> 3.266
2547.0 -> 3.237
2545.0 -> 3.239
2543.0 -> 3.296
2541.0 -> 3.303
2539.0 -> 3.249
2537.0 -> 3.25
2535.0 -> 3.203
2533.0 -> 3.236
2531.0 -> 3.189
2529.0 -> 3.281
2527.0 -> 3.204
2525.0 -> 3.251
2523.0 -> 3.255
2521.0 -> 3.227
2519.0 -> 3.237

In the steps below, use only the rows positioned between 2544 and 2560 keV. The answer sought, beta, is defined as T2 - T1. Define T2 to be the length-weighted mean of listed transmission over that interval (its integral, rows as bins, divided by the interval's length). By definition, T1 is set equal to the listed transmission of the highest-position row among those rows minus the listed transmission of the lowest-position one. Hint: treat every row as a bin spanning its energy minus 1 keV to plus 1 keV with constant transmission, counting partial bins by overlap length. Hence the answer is 3.30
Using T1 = -0.03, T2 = 3.27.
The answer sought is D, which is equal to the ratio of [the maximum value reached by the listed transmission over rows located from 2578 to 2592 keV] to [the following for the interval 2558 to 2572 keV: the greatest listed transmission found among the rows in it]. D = 1.03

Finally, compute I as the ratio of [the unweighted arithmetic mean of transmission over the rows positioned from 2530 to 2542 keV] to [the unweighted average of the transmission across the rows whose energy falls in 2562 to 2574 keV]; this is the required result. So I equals 0.98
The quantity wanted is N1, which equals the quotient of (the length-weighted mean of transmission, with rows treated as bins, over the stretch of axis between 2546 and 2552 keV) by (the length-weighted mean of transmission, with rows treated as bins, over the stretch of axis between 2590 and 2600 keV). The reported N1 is 0.97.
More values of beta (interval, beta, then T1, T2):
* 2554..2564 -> 3.38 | -0.08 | 3.30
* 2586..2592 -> 3.45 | -0.06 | 3.39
